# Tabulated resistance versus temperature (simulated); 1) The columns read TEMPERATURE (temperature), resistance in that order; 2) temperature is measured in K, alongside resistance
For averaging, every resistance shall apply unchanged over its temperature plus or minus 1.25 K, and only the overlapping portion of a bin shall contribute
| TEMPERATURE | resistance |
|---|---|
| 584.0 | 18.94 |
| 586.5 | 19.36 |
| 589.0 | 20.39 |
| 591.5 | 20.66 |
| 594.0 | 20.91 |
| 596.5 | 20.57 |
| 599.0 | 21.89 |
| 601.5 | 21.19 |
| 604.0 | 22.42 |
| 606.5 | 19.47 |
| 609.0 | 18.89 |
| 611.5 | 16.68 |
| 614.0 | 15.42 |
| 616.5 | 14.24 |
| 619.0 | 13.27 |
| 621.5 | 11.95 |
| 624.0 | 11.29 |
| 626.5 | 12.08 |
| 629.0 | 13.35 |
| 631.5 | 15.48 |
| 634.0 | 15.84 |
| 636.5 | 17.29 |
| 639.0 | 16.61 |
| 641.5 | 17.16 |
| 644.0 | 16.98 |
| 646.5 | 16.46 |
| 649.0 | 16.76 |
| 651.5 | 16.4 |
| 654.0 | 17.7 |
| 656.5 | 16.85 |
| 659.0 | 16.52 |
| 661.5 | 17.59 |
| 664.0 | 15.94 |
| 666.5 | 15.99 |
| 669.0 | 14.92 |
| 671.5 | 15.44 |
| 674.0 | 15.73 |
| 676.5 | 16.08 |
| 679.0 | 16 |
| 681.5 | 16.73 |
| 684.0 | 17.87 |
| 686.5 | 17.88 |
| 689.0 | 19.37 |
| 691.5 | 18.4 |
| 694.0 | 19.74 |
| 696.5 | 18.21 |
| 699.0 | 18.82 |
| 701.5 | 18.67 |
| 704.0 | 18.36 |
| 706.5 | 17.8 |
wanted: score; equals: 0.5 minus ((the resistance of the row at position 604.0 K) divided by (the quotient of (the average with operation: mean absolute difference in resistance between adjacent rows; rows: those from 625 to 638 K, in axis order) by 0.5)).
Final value -8.1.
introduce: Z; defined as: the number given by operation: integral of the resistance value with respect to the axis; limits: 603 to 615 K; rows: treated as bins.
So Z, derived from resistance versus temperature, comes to 223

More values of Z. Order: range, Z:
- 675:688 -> 220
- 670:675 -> 78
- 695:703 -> 149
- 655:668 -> 215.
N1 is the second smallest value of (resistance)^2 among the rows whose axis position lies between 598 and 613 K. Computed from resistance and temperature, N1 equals 357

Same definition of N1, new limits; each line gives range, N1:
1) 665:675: 238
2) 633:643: 276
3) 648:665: 269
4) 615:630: 143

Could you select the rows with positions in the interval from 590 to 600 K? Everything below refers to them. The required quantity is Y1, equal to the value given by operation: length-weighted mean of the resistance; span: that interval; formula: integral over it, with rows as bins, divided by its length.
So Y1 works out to 21.0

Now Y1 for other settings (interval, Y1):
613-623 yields 13.6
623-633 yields 13.2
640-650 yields 16.8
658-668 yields 16.5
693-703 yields 18.8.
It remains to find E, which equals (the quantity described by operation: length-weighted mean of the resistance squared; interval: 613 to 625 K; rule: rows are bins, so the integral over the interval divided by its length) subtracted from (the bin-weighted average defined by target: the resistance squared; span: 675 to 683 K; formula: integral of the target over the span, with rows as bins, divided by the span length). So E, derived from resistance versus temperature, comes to 89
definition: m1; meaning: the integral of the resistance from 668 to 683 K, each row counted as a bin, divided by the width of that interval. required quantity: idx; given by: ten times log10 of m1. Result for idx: 12.0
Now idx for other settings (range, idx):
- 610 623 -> 11.6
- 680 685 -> 12.4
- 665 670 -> 11.9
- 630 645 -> 12.2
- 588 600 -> 13.2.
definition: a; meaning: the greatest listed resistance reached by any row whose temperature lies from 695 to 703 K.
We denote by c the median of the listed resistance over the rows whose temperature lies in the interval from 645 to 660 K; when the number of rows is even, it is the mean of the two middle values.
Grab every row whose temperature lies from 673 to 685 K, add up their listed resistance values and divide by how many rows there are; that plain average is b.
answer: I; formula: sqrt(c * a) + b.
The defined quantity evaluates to 34.2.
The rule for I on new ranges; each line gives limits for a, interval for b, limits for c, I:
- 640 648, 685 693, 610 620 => 34.5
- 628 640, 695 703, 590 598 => 37.5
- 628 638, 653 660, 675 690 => 34.3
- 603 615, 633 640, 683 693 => 36.7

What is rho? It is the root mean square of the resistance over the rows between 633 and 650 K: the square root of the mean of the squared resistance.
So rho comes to 16.7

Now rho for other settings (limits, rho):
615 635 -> 13.5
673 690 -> 17.1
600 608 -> 21.1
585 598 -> 20.4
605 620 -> 16.5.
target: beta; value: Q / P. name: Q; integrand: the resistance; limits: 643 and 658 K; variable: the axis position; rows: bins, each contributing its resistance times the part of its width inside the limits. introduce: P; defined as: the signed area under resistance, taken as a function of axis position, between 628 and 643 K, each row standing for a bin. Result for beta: 1.05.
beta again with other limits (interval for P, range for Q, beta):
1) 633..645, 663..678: 1.17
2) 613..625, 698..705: 0.82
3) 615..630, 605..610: 0.51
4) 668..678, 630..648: 1.91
